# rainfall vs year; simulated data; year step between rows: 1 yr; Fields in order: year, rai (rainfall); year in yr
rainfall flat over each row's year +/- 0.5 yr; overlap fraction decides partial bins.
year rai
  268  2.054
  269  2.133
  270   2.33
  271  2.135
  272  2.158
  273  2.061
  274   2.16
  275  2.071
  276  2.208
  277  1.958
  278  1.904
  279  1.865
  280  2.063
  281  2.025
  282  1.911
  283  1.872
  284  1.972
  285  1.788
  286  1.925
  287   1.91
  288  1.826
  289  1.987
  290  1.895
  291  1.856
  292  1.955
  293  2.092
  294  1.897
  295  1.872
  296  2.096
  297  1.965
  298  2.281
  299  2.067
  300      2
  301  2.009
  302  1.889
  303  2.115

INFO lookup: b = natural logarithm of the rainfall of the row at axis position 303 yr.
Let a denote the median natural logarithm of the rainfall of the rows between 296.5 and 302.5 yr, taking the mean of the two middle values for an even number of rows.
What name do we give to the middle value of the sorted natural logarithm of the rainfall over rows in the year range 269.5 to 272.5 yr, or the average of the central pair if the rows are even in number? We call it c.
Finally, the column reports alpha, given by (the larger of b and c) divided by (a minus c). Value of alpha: -10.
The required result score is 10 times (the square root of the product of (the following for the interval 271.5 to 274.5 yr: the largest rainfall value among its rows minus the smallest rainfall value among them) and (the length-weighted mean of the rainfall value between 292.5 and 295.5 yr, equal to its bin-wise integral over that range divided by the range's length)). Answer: 4.40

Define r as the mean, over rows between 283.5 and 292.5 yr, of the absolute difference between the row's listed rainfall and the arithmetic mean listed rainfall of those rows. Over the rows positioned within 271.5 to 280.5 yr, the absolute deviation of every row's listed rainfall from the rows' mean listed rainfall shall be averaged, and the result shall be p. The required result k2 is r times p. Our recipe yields 0.0050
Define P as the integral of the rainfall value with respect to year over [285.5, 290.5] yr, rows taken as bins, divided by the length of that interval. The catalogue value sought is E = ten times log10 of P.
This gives 2.81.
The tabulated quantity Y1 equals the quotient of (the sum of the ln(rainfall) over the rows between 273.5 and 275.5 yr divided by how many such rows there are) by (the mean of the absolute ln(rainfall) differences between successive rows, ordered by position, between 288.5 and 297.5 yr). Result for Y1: 13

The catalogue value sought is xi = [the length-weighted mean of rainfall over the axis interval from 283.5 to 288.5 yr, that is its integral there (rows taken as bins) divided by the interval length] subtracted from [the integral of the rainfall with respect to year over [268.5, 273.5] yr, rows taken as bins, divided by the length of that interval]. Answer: 0.28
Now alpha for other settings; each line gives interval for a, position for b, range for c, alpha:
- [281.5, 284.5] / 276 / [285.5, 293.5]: -234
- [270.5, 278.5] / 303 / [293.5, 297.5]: 9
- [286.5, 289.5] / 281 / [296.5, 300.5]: -11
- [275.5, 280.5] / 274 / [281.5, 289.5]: 31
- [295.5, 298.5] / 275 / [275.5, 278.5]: 11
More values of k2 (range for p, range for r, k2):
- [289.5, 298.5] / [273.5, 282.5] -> 0.0107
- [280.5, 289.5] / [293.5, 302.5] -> 0.0053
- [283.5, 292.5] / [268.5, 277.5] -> 0.0038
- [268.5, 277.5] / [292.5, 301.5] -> 0.0064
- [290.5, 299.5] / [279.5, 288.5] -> 0.0074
